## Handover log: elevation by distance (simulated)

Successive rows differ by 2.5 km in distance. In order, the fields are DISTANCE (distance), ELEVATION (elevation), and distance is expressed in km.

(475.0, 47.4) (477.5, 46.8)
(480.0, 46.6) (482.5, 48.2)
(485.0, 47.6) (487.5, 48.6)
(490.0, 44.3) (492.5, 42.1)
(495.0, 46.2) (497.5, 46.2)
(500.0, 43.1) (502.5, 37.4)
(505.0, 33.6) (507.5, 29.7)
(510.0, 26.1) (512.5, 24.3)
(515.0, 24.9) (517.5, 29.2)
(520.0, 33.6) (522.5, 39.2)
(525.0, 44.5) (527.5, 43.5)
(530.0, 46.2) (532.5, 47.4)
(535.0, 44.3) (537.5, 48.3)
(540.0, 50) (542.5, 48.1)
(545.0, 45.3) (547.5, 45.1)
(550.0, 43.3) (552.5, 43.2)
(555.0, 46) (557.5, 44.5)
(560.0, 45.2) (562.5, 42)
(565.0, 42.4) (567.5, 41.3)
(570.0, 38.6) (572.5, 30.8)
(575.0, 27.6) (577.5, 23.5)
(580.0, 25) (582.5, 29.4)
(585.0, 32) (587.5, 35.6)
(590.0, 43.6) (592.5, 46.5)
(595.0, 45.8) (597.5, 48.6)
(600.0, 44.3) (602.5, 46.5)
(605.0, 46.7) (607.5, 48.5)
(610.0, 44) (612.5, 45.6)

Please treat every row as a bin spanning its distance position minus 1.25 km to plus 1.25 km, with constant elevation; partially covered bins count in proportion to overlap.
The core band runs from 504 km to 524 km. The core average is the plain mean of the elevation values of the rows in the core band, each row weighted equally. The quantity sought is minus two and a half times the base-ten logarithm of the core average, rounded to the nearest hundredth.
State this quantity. -3.70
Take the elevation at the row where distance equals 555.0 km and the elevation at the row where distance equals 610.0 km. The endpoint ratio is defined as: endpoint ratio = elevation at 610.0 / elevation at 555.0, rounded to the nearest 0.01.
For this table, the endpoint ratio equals 0.96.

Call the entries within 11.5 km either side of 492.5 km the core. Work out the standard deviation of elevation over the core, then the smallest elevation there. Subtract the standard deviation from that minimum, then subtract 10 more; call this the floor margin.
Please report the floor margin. 24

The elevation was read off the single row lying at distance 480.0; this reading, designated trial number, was 46.6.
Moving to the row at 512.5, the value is 24.3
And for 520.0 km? 33.6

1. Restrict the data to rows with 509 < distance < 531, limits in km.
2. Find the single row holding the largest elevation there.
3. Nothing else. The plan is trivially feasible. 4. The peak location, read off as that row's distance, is 530.0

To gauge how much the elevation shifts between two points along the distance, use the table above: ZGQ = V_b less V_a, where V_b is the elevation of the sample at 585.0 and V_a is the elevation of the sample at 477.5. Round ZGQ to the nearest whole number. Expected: -15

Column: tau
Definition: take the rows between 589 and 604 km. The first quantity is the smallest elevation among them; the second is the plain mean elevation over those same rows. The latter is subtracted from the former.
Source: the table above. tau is -2.3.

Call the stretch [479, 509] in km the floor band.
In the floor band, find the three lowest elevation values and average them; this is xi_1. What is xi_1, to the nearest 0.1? 33.6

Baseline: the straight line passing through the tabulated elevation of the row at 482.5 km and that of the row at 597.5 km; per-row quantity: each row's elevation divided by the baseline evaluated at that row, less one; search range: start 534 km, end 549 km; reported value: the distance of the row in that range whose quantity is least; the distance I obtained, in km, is 535.0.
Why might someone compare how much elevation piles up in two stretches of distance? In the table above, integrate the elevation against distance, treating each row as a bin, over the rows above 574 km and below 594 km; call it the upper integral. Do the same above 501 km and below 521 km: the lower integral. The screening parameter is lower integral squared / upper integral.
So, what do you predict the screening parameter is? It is 542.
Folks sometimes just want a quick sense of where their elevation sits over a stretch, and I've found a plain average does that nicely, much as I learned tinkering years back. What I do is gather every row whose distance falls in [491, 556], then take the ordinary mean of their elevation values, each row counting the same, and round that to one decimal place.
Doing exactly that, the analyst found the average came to 40.4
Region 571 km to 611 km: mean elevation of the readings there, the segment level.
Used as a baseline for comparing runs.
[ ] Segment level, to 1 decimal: 38.6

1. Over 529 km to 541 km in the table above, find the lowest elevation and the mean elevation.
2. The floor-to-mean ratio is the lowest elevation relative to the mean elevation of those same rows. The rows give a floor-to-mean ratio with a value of 0.938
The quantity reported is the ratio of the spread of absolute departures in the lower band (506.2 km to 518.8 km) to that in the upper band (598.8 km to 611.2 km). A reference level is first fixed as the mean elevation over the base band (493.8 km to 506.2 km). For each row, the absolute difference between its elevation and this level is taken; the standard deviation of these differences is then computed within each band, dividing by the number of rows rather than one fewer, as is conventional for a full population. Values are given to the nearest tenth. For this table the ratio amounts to 1.3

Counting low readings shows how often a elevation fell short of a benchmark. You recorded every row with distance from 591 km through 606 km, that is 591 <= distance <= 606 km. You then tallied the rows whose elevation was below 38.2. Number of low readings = 0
